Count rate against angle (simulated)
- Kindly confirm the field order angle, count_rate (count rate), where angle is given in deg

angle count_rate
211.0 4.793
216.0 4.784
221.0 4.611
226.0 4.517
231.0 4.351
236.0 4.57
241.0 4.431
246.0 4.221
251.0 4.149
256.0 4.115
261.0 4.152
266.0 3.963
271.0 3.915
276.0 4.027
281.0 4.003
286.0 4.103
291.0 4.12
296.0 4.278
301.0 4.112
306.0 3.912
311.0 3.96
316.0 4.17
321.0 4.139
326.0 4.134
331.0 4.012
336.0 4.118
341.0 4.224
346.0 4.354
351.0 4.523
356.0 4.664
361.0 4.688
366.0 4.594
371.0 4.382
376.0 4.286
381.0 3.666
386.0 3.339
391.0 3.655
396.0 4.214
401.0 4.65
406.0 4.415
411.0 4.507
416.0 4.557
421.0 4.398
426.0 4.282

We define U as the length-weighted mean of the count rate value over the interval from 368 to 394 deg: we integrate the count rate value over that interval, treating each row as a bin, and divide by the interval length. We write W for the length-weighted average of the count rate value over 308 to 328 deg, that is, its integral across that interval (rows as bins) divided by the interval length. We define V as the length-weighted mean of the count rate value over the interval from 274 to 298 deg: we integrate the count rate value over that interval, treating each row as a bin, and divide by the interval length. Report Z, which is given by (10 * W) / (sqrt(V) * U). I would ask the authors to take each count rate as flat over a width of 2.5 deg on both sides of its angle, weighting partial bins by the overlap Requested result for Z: 5.2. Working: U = 3.89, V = 4.1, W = 4.10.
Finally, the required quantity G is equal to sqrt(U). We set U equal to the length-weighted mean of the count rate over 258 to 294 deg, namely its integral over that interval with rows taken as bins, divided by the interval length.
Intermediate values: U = 4.04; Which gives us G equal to 2.01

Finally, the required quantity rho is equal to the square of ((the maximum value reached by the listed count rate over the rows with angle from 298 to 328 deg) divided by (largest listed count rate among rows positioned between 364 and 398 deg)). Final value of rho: 0.82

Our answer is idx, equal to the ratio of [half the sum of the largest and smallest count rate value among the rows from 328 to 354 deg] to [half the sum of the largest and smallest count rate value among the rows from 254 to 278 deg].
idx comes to 1.06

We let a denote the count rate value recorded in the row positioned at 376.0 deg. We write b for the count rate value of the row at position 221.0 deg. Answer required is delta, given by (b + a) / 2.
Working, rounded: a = 4.286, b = 4.611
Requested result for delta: 4.45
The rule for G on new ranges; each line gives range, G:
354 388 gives 2.06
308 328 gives 2.02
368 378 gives 2.09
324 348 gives 2.04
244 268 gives 2.03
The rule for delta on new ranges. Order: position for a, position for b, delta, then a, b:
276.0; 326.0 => 4.08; 4.027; 4.134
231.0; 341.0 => 4.29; 4.351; 4.224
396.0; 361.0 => 4.45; 4.214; 4.688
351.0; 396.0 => 4.37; 4.523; 4.214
